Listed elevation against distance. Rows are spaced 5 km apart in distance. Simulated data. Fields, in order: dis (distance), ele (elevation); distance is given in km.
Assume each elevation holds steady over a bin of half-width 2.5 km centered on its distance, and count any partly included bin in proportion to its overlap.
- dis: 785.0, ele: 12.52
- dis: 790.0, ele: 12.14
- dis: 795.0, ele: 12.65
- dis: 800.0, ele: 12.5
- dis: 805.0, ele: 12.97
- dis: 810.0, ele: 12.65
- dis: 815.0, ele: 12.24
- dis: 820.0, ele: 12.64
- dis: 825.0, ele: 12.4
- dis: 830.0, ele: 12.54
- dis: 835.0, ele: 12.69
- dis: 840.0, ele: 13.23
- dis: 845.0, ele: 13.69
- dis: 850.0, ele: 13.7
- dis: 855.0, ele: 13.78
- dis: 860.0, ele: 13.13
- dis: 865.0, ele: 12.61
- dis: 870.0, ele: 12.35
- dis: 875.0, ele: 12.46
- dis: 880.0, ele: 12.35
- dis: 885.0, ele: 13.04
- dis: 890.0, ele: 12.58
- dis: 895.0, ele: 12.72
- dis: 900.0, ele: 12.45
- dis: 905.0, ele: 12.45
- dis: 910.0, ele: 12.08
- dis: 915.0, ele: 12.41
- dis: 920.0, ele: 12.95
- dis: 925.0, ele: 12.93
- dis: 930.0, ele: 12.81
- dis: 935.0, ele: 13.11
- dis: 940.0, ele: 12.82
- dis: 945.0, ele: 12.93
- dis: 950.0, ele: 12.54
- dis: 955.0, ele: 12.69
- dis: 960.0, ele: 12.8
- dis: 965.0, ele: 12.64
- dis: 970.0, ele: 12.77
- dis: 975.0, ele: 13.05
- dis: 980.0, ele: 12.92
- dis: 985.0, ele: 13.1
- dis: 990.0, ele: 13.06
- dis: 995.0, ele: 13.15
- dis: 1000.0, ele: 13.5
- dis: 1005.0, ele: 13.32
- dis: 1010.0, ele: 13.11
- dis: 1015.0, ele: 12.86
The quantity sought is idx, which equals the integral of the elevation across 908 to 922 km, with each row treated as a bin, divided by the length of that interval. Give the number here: 12.5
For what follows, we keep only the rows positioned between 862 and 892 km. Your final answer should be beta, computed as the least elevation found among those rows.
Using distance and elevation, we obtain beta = 12.35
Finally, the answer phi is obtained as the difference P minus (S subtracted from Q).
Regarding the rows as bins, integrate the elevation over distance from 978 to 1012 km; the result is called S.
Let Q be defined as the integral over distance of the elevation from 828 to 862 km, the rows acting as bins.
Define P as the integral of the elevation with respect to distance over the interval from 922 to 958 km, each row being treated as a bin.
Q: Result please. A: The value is 459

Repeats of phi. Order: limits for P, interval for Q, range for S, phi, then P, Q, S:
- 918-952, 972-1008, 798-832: 391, 438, 473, 427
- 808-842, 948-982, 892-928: 447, 429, 434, 453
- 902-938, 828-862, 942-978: 465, 456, 451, 460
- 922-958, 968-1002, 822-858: 490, 462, 445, 473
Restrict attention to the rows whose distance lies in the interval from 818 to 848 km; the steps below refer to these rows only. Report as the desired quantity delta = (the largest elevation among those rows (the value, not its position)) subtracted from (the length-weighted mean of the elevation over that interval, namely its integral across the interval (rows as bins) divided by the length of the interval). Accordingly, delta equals -0.81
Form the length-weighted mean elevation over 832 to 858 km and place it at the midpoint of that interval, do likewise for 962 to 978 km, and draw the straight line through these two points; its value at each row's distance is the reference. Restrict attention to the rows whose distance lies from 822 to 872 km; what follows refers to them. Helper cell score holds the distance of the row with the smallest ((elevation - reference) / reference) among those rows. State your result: 825.0 km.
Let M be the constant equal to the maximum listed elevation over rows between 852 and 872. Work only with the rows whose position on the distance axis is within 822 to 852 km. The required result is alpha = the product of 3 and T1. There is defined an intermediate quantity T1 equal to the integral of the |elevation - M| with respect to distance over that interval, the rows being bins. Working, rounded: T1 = 22.7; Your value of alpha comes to 68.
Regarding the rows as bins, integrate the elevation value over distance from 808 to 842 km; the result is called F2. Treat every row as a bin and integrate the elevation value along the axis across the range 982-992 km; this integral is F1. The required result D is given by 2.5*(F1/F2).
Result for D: 0.76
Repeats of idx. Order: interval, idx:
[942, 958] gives 12.7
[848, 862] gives 13.5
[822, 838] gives 12.6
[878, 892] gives 12.7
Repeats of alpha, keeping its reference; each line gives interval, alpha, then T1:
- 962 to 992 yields 77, 25.8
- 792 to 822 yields 106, 35.4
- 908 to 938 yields 95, 31.6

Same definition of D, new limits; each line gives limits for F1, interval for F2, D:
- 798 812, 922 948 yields 1.33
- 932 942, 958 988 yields 0.84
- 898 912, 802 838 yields 0.95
